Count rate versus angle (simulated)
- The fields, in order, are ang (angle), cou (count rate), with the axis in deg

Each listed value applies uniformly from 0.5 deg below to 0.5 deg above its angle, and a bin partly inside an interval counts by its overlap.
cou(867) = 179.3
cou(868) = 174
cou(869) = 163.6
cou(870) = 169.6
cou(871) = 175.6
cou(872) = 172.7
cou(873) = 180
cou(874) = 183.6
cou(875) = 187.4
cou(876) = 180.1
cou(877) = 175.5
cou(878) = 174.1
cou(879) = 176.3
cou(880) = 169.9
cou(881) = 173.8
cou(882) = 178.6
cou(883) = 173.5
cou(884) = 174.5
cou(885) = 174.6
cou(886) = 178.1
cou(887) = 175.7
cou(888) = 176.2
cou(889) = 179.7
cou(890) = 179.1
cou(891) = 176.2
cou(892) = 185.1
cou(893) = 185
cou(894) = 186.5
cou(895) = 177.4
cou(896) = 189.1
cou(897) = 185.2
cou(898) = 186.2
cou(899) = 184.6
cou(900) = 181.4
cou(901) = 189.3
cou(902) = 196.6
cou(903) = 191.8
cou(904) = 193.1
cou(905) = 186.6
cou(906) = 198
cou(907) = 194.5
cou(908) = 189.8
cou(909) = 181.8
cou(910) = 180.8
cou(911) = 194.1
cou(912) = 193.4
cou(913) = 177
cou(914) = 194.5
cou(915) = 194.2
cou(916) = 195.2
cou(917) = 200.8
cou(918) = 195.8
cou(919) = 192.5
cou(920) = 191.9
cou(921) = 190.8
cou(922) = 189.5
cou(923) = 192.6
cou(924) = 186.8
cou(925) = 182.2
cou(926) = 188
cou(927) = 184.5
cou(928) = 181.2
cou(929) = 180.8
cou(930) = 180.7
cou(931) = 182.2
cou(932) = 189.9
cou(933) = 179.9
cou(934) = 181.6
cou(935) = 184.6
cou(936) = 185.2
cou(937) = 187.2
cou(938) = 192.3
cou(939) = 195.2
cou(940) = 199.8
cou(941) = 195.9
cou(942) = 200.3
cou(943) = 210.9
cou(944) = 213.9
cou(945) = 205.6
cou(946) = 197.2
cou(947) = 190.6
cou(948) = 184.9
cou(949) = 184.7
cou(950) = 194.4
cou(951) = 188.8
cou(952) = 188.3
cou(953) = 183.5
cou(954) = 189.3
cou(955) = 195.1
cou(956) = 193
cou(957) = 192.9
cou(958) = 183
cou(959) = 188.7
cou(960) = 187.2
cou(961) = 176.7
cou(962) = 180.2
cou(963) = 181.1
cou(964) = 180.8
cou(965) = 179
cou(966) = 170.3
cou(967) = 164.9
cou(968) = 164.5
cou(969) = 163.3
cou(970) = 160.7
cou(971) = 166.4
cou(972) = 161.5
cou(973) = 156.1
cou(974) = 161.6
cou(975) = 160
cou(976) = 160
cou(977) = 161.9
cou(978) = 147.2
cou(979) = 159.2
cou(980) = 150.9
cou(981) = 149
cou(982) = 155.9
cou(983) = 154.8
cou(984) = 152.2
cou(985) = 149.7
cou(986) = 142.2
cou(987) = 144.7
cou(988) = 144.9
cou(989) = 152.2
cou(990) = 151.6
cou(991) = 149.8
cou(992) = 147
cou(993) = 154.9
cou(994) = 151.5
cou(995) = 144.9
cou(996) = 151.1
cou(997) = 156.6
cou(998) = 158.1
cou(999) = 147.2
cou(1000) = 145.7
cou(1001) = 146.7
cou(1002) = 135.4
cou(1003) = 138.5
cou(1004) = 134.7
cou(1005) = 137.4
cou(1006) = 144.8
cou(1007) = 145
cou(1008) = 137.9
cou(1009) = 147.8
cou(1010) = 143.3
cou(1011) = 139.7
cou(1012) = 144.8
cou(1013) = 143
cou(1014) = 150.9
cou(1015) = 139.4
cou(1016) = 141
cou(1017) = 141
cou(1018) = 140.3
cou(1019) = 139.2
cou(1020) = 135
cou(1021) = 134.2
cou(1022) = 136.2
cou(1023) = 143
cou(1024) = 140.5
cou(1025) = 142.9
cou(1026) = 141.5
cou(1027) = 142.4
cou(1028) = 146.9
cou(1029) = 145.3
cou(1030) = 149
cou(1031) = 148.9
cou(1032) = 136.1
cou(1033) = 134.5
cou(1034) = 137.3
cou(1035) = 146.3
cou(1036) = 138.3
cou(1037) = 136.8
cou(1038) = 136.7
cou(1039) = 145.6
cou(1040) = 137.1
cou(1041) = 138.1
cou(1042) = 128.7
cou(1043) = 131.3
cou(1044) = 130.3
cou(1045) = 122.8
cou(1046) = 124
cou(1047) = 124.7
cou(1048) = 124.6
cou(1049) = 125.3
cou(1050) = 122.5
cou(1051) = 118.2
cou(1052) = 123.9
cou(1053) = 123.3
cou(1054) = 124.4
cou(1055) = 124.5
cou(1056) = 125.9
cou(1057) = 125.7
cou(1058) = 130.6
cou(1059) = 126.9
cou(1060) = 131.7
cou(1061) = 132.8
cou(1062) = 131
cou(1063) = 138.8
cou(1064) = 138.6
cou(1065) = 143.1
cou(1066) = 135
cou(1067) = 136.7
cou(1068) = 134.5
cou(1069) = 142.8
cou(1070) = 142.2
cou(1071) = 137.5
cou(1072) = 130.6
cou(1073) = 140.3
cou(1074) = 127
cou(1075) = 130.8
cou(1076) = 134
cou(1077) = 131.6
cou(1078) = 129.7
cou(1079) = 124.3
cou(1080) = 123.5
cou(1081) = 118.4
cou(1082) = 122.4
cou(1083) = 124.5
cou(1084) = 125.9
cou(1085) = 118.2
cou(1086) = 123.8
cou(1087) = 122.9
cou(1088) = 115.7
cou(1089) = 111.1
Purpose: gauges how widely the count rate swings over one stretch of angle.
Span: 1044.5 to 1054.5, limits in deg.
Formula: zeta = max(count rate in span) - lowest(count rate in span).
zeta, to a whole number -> 7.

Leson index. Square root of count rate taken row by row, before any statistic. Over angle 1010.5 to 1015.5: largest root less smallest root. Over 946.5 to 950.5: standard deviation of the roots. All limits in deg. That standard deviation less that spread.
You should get -0.3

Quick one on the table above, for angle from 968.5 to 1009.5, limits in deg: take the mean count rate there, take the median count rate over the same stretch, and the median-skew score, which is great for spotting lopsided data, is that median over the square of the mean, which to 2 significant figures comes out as 0.0066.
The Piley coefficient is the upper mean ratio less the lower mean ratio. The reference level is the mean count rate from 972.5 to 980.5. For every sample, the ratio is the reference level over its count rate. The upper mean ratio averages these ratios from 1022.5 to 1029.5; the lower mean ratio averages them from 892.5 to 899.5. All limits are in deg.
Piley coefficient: 0.25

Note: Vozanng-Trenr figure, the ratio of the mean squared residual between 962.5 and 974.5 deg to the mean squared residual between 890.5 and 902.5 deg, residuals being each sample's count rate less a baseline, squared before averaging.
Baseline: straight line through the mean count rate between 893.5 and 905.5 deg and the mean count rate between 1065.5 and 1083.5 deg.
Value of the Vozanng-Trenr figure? 1.3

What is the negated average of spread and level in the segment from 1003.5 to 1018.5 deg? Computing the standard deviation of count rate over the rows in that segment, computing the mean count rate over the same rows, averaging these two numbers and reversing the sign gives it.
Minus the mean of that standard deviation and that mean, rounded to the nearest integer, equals -73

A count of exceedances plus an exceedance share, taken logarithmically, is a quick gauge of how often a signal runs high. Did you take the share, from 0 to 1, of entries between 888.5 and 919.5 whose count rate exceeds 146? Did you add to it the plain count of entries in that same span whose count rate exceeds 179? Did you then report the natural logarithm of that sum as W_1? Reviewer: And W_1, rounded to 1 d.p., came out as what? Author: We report 3.4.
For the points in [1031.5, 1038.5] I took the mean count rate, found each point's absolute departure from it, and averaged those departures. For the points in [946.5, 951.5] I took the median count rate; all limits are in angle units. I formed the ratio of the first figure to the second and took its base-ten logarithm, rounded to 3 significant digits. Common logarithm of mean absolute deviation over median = -1.89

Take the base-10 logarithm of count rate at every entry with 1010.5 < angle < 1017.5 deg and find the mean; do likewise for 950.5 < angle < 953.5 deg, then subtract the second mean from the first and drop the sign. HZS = 0.12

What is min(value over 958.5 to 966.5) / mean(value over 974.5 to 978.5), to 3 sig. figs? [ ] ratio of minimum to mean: 1.08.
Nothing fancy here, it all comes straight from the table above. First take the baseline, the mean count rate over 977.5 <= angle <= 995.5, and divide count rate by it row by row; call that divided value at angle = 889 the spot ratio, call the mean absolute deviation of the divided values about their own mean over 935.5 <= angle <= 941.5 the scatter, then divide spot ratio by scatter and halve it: 21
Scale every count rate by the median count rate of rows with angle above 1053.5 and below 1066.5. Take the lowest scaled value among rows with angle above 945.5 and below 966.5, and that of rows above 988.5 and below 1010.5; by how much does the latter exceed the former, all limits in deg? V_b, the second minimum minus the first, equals -0.3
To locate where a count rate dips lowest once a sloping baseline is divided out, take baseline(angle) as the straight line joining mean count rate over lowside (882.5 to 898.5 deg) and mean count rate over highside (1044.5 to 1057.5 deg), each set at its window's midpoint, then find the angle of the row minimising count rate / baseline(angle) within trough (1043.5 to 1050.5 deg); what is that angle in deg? 1045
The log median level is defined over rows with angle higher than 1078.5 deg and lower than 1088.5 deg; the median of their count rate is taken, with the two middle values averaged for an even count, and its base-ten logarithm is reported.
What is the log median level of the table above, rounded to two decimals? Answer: 2.09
